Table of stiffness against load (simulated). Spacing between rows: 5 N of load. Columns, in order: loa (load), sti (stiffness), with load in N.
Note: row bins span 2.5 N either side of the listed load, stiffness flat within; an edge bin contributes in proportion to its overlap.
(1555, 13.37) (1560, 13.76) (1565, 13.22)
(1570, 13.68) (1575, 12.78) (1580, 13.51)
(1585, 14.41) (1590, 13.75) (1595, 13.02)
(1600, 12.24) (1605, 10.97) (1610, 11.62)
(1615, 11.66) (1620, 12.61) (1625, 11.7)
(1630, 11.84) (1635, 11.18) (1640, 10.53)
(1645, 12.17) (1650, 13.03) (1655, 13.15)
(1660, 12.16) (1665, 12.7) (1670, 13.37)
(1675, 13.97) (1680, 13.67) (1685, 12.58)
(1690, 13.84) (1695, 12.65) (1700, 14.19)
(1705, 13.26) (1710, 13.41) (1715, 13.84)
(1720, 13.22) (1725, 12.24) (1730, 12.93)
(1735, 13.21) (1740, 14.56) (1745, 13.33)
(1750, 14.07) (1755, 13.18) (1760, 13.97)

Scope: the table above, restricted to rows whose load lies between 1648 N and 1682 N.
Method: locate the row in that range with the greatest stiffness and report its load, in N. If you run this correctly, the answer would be 1675 N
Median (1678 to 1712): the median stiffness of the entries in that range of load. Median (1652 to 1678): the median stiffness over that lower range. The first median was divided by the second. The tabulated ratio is 1.02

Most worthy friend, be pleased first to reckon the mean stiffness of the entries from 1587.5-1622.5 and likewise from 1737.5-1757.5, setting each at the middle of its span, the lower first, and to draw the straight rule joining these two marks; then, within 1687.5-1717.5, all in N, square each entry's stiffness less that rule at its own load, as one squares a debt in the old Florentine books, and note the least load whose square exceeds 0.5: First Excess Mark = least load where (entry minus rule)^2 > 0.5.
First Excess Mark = 1700 N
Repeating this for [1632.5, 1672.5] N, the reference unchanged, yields 1635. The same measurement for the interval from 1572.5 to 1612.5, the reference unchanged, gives 1575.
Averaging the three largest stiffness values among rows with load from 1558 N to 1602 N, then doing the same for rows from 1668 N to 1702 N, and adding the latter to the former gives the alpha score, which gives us 28.0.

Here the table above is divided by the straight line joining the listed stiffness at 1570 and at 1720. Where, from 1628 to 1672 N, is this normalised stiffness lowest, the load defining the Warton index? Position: 1640 N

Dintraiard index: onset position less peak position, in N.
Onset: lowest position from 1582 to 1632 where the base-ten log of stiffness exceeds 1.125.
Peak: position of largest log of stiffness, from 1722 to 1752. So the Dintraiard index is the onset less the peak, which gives -155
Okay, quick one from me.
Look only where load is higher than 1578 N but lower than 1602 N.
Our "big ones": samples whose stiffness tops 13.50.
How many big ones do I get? 3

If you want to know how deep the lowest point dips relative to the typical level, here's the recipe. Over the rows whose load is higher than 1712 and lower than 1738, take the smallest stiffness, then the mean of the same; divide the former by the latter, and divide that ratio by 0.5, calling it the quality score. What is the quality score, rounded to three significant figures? 1.87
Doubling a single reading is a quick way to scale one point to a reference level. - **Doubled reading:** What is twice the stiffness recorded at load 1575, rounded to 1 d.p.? 25.6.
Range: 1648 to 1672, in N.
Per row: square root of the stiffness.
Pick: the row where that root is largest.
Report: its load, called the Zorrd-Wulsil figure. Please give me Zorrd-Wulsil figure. 1670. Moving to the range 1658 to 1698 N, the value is 1675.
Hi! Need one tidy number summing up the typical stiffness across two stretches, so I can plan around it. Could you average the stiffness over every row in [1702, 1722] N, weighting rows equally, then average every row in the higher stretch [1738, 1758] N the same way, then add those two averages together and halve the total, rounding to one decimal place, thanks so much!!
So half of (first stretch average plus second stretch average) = 13.6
